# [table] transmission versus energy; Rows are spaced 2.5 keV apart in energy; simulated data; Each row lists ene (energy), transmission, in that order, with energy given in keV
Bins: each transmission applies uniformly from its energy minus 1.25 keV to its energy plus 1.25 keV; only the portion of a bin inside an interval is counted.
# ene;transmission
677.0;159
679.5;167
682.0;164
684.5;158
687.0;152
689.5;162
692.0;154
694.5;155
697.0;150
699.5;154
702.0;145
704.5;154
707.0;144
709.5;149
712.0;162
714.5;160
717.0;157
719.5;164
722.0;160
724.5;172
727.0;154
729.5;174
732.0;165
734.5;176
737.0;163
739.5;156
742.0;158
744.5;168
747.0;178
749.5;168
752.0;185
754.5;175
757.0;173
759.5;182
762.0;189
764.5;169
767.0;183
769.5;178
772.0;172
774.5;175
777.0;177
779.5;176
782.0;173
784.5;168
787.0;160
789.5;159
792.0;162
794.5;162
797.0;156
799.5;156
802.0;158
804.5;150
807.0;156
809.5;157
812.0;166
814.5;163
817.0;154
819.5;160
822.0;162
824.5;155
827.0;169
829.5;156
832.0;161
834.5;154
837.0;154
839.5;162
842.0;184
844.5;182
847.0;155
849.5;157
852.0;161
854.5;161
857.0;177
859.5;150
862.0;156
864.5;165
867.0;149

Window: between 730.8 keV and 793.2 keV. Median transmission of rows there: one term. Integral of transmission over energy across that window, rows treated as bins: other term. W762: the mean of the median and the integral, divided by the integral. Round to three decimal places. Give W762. 0.508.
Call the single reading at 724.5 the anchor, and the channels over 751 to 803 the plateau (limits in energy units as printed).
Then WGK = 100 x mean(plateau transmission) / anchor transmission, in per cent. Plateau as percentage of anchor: 99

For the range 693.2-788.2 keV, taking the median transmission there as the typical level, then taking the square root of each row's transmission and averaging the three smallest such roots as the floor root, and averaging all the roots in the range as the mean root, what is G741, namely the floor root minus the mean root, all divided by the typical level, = -0.0048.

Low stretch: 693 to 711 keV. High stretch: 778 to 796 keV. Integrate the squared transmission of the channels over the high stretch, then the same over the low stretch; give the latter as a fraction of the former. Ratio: 0.82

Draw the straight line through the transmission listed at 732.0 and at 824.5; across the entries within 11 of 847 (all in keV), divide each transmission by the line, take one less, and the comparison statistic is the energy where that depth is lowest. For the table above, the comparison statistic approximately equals 837.0 keV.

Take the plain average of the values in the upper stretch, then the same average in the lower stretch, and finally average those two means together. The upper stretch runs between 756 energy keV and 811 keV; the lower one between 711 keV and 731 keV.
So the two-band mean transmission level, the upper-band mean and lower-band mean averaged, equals 165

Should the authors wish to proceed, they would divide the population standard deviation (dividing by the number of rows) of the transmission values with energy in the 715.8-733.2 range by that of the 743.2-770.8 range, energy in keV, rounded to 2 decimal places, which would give 1.00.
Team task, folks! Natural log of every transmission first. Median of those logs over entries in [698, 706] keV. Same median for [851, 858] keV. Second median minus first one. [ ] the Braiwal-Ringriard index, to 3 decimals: 0.044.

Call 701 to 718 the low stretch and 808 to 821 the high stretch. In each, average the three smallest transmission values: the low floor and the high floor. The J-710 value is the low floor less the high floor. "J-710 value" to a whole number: -11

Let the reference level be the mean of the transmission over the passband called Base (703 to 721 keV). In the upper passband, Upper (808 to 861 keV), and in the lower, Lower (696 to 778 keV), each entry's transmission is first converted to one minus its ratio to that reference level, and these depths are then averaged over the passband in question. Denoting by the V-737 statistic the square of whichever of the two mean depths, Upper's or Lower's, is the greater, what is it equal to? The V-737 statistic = 0.0016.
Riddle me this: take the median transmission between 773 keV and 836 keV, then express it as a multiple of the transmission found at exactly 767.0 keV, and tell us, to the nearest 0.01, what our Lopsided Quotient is 0.87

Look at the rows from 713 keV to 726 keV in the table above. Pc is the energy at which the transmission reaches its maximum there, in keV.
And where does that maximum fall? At 724.5 keV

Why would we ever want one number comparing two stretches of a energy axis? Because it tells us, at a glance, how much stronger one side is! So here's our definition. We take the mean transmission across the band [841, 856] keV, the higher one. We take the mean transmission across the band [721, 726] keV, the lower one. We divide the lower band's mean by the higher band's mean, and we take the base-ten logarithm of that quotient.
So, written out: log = -0.002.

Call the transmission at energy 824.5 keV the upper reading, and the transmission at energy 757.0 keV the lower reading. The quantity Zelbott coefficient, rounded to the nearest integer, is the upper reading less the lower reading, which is -18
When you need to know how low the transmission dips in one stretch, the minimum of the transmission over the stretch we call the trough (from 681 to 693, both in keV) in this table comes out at 152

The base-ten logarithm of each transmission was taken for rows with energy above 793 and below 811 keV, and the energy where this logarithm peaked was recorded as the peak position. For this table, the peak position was 794.5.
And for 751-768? 762.0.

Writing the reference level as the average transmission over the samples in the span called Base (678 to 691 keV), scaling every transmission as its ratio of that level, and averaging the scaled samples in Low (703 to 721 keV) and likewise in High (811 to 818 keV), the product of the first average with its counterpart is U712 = 0.97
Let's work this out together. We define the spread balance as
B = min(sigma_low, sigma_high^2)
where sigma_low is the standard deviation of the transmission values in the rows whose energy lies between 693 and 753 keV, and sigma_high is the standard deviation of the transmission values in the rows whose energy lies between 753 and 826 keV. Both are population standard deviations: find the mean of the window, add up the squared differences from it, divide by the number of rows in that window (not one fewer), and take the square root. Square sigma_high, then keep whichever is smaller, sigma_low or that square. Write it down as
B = 10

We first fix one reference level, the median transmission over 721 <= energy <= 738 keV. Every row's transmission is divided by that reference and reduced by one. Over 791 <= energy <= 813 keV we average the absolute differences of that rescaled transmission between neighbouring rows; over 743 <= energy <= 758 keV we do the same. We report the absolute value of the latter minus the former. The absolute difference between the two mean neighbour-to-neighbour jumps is 0.035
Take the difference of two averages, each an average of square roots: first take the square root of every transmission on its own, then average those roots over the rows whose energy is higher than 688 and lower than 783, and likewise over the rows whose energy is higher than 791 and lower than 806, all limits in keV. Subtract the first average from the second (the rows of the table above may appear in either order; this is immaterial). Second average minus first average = -0.34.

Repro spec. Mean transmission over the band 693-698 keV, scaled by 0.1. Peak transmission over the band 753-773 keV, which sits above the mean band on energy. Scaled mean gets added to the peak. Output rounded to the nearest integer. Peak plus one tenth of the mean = 204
